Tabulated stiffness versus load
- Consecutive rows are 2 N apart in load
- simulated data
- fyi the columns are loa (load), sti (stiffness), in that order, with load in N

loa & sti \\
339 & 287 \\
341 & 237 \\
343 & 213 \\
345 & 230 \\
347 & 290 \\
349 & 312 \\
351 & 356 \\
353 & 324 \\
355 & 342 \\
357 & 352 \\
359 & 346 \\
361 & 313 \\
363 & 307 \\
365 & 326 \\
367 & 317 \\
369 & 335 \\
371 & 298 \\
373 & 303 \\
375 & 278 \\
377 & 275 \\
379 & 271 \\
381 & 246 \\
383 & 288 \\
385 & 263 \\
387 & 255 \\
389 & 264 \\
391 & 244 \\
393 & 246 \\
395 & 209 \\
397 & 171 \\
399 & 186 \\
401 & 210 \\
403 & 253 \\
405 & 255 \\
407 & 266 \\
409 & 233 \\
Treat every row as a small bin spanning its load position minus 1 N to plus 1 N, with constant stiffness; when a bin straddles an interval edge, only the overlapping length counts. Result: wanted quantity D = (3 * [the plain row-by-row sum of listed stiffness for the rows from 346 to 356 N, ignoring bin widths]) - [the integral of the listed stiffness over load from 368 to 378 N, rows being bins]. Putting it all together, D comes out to 1894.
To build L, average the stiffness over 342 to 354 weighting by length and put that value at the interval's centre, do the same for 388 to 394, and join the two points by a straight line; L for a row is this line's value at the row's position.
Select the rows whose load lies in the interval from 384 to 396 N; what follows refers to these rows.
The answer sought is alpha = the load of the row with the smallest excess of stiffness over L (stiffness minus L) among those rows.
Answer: 395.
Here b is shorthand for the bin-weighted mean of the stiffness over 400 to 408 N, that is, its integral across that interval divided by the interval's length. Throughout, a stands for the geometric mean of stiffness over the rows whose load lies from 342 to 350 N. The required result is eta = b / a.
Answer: 0.95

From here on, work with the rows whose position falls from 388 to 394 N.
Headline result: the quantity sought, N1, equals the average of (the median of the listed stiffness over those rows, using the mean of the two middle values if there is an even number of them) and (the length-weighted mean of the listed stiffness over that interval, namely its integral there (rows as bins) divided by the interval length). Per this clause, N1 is 249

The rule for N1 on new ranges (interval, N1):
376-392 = 263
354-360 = 346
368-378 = 298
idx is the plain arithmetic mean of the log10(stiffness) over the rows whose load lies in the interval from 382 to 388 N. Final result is 2.43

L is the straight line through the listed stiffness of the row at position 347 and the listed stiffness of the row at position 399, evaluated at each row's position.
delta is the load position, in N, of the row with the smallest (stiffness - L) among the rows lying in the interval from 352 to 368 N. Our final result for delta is 353 N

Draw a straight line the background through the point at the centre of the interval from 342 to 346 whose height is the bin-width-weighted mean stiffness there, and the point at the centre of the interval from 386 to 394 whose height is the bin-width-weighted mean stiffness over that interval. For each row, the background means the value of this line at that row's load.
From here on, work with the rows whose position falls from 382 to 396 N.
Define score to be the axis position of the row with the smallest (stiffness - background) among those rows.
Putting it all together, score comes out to 395 N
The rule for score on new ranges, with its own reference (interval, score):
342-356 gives 343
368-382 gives 381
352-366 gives 363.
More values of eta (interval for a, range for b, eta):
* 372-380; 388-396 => 0.86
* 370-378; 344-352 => 1.03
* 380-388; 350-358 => 1.31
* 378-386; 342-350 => 0.98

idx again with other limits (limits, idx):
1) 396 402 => 2.27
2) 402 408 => 2.41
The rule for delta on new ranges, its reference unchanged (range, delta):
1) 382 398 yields 397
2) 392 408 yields 397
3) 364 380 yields 375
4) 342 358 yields 343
